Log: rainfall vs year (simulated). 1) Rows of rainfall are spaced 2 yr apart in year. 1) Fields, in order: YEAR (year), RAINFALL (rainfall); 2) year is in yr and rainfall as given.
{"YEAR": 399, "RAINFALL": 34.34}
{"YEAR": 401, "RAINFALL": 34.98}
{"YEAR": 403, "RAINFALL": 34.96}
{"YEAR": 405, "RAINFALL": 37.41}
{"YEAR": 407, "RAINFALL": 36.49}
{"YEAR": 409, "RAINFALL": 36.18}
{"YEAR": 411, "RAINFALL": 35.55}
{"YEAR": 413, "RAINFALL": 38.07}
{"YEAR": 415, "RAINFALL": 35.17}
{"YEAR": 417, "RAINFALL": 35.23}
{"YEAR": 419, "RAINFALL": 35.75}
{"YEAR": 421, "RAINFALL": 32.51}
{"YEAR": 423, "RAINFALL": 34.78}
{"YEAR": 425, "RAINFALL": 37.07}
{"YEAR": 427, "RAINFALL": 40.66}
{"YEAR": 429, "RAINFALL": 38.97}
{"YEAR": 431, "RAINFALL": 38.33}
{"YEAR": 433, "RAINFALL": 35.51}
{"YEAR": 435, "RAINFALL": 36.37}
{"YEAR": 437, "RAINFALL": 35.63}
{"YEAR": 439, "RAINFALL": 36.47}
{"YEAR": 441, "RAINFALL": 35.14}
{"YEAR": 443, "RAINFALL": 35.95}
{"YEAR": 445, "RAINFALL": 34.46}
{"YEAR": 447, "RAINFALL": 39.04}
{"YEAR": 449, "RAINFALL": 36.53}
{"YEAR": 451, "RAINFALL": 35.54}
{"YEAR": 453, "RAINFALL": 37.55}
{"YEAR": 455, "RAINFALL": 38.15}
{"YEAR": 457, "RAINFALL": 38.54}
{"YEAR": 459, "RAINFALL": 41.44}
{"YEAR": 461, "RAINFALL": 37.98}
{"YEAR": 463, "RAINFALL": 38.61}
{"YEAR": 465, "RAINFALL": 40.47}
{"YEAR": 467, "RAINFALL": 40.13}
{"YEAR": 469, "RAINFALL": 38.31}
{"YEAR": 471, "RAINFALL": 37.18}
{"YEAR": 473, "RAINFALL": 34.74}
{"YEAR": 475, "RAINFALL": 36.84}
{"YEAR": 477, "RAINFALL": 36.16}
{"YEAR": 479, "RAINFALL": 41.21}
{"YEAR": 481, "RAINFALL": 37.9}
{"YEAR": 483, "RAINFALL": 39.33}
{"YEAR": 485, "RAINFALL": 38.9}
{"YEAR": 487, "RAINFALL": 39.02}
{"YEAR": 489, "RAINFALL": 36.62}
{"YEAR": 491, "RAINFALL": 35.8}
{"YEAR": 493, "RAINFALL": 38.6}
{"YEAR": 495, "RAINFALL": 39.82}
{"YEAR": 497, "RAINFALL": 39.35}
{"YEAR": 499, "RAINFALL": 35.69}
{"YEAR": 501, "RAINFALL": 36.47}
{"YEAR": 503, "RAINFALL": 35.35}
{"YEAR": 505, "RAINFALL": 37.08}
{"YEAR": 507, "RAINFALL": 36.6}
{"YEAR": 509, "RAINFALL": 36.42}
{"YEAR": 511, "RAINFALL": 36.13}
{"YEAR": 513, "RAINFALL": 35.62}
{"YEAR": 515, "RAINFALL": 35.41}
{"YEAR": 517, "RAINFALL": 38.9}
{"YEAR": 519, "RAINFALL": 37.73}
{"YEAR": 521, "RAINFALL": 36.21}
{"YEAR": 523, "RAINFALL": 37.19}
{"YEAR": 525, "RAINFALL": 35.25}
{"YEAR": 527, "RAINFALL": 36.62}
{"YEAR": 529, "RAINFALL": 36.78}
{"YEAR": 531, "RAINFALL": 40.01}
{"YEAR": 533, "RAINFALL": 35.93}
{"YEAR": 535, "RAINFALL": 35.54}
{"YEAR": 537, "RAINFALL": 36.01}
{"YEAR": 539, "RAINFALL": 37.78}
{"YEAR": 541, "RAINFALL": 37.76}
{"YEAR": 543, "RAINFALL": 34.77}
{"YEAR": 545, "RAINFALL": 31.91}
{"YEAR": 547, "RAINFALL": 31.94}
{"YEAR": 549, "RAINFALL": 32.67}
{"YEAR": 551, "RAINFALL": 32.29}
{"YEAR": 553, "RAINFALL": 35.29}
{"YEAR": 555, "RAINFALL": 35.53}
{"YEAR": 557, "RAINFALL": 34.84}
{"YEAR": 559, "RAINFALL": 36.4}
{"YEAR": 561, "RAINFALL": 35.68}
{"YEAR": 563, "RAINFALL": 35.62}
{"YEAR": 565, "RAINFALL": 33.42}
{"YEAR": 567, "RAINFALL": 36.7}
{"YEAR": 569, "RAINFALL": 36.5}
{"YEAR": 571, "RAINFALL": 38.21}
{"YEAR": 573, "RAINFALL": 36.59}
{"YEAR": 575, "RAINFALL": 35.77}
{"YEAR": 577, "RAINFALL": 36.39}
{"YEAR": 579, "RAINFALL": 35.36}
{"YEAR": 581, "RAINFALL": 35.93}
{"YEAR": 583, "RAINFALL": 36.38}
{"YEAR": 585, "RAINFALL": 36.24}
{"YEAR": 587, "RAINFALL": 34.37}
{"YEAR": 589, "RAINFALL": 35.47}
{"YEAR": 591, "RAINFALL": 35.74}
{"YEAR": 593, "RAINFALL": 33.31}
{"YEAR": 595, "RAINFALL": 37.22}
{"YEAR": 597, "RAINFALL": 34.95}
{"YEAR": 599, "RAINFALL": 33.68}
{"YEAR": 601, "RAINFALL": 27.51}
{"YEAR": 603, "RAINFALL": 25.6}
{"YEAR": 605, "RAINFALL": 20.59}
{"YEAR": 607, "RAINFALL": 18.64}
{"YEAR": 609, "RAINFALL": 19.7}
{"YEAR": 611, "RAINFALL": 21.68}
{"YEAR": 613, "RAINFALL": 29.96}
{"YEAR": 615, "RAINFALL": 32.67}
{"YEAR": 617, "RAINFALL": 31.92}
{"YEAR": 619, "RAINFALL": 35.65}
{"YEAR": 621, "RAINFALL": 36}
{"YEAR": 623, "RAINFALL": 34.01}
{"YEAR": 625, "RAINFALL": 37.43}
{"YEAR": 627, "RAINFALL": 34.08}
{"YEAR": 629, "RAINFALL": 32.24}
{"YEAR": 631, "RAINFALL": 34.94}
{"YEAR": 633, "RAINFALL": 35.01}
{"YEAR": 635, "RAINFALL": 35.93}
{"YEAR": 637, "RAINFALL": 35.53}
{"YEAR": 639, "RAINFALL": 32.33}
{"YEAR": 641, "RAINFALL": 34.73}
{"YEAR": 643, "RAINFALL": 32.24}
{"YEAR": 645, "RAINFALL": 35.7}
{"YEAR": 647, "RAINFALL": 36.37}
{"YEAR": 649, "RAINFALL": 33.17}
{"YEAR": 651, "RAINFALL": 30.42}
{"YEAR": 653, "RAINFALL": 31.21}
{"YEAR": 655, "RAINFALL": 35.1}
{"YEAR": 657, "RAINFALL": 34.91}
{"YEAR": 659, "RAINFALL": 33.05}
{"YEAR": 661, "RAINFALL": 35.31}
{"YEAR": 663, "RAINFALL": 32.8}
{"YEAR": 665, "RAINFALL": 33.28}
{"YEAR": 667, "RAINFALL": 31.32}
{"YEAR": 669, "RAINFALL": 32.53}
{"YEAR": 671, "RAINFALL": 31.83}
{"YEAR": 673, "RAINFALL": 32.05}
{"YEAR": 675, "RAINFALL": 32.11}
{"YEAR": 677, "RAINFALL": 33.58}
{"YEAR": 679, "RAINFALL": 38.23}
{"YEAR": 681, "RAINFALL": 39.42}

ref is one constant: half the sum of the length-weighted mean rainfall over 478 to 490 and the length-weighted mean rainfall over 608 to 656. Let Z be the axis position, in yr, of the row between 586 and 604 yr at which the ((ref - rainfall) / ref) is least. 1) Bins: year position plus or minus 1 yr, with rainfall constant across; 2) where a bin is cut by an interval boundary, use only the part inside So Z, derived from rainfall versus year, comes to 595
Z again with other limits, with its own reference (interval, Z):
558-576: 571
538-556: 539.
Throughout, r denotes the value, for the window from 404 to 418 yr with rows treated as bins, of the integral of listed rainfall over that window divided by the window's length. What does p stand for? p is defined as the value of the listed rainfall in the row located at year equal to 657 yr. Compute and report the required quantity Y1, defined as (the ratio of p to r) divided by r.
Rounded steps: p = 34.91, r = 36.3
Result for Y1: 0.0265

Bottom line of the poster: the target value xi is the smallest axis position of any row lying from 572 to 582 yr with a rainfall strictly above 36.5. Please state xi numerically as 573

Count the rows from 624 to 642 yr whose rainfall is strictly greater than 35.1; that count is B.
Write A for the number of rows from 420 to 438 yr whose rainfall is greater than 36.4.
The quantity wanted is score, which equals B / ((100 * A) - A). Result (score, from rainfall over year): 0.008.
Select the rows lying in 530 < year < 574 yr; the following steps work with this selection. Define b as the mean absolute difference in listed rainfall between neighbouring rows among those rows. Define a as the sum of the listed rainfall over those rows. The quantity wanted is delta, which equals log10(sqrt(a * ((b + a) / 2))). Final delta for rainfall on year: 2.74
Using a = 781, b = 1.38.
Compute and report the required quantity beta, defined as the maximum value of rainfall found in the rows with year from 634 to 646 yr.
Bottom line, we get 35.93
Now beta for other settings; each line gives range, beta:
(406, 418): 38.07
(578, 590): 36.38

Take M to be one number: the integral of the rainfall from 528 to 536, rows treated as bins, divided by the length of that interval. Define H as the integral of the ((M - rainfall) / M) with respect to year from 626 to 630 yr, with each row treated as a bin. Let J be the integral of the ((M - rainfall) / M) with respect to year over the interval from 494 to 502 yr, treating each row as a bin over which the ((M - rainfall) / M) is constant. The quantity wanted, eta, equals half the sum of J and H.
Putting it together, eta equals 0.128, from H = 0.4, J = -0.17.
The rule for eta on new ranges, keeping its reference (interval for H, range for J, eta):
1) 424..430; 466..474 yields -0.205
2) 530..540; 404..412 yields 0.072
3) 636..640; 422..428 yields 0.134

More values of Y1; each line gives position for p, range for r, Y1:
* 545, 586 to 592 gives 0.0258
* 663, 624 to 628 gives 0.0257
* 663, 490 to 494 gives 0.0237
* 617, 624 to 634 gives 0.0264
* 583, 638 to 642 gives 0.0324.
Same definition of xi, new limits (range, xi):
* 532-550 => 539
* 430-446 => 431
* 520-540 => 523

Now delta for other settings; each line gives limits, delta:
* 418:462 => 2.76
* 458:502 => 2.77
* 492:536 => 2.76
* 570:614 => 2.69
